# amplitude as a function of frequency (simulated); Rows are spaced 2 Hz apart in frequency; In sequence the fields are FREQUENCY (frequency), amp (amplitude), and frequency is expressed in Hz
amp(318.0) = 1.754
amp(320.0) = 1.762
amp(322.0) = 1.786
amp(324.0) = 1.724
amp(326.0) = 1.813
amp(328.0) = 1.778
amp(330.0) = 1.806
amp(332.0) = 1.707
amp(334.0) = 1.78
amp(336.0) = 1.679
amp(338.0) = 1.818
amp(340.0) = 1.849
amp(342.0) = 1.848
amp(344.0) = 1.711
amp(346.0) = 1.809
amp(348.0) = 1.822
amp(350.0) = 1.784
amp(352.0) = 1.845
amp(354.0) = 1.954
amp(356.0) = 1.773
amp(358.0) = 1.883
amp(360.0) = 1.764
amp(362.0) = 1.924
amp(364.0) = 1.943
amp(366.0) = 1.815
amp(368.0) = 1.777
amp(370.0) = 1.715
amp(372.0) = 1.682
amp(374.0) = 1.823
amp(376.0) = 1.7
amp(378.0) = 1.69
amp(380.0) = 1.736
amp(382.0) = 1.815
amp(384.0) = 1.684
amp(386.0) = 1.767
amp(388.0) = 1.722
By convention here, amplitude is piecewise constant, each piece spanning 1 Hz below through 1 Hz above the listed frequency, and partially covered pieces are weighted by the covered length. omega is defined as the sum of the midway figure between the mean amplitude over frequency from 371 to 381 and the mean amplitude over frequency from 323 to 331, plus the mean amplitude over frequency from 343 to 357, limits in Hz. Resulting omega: 3.57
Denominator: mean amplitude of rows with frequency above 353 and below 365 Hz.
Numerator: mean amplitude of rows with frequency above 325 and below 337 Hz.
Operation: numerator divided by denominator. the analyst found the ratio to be 0.94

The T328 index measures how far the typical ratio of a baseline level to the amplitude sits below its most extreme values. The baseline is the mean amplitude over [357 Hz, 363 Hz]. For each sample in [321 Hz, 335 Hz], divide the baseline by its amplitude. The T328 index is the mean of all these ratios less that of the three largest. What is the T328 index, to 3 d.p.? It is -0.021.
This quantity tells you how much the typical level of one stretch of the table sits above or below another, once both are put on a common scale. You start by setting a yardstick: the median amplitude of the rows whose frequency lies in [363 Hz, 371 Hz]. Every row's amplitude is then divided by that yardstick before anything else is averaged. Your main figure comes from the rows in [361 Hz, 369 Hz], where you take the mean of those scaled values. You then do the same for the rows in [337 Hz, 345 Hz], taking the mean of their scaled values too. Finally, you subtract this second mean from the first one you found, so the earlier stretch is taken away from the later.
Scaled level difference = 0.03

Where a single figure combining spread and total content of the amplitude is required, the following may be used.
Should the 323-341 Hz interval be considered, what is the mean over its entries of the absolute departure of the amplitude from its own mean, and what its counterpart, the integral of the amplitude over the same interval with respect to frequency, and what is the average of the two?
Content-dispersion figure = 16.0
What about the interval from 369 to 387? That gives 15.6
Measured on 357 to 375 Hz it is 16.4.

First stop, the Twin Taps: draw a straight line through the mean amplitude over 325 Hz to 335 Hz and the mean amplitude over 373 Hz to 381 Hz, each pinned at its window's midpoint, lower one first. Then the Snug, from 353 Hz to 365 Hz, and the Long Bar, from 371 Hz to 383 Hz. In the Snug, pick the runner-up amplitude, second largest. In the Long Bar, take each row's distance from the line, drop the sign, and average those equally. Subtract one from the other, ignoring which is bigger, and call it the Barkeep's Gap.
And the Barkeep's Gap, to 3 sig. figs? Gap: 1.89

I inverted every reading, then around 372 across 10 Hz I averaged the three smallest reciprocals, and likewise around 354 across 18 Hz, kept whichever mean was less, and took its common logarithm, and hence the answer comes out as -0.283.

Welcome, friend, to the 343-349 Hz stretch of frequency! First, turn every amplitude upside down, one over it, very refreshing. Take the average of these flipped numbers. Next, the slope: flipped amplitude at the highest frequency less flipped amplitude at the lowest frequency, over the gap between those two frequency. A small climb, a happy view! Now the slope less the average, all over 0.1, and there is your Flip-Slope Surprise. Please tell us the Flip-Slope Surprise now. -5.71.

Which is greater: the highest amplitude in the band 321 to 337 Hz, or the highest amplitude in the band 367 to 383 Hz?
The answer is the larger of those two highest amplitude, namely 1.82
